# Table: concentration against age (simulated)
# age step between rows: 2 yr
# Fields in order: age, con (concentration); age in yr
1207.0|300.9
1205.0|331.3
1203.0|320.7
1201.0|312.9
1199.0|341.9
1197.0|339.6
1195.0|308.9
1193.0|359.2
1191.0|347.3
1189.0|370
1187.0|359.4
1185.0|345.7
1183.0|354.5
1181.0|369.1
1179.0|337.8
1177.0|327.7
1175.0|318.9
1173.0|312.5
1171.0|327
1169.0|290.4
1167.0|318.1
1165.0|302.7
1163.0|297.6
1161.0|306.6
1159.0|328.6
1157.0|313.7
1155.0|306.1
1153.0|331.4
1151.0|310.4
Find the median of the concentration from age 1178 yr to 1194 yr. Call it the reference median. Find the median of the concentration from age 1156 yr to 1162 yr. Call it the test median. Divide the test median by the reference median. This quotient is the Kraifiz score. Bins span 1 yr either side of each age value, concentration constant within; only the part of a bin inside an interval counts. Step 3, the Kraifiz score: 0.88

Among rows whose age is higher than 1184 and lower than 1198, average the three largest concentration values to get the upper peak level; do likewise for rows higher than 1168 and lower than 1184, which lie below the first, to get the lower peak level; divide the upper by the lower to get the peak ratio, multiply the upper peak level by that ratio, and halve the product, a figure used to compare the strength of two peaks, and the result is 186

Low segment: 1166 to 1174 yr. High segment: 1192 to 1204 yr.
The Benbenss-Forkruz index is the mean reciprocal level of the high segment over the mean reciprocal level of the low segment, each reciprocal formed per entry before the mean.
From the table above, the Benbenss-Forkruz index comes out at 0.94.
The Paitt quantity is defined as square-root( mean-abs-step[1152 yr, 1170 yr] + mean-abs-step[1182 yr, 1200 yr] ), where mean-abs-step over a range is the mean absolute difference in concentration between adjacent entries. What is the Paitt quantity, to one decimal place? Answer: 5.9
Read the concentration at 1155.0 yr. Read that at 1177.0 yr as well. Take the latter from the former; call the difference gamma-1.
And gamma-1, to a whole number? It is -22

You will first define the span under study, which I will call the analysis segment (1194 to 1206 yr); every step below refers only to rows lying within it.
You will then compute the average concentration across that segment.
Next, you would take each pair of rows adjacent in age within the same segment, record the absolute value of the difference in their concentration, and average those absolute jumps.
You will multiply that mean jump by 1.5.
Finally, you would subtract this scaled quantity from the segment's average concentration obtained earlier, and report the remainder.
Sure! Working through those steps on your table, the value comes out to 302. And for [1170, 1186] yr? 316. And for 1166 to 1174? 273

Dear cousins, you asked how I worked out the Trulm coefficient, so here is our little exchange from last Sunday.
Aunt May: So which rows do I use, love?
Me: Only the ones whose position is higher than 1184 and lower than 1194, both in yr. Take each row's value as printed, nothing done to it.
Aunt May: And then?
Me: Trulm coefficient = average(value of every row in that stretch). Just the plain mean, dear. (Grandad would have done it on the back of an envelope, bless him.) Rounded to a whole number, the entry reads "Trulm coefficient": 356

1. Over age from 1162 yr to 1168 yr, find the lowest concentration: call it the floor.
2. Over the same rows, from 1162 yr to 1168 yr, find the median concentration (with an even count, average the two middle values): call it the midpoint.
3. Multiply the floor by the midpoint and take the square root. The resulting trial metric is 300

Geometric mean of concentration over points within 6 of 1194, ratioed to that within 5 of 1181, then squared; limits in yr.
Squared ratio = 0.98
